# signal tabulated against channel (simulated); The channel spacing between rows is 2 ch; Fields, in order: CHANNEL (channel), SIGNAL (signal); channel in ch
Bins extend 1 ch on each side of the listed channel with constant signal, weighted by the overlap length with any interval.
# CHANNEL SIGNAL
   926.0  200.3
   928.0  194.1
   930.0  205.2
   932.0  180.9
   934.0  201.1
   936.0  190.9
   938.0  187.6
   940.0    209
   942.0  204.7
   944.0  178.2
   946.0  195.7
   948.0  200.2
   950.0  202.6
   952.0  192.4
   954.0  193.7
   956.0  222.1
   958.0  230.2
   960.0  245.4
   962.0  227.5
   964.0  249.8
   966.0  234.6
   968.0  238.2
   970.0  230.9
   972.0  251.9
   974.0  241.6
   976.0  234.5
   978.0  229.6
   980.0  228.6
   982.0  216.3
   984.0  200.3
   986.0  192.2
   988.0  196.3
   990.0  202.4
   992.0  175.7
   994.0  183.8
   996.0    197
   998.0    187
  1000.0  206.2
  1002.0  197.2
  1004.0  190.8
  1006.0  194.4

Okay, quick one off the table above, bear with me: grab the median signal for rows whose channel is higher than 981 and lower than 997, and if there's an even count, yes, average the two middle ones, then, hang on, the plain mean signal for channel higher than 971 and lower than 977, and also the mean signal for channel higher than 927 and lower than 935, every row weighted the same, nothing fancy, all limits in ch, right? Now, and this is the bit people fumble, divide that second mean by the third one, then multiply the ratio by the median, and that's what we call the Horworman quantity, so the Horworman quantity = 244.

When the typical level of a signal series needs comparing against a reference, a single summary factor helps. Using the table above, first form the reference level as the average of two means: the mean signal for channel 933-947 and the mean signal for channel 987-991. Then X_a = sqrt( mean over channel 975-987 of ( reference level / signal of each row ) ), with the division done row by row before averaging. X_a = 0.956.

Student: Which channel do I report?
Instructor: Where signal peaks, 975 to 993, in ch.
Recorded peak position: 976.0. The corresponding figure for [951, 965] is 964.0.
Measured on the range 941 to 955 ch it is 942.0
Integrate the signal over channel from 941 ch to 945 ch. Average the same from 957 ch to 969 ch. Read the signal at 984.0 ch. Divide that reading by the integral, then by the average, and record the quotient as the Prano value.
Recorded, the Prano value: 0.0011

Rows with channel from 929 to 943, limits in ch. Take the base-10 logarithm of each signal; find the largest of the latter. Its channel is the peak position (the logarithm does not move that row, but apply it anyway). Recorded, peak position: 940.0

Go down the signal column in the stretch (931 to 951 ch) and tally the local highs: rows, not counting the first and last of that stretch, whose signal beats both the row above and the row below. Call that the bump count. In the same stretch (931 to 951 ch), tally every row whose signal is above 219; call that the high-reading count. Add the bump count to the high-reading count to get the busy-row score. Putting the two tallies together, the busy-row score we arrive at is 2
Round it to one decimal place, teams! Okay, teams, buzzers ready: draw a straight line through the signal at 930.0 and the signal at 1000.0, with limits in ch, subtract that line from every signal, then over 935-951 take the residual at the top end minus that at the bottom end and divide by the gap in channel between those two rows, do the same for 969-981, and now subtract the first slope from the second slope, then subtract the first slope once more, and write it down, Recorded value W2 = -1.9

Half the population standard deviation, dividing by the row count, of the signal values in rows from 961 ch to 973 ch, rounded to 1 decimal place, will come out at 4.6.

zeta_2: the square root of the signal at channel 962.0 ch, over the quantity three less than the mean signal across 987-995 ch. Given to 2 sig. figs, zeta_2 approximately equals 0.081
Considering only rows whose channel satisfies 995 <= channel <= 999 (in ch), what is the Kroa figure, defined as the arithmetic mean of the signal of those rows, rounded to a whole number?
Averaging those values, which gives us 192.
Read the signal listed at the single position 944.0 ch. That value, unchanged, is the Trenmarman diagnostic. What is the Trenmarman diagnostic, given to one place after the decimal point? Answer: 178.2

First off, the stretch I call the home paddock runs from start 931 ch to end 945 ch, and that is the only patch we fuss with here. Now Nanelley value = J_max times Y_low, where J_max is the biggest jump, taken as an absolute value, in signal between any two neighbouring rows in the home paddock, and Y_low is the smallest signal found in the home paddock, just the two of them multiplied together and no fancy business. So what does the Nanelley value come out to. 4722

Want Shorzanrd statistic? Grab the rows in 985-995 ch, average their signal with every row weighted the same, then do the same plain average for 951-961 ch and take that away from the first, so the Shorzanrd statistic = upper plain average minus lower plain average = -27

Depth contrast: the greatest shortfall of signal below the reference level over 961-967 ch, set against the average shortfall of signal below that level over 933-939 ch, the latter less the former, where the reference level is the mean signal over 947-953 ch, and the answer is 34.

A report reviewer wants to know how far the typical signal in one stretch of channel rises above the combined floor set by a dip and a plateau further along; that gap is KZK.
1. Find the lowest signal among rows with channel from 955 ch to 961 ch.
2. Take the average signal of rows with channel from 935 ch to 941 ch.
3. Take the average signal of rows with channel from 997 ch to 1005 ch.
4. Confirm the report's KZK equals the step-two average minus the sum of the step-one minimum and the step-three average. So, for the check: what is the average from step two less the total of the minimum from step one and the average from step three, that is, -222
